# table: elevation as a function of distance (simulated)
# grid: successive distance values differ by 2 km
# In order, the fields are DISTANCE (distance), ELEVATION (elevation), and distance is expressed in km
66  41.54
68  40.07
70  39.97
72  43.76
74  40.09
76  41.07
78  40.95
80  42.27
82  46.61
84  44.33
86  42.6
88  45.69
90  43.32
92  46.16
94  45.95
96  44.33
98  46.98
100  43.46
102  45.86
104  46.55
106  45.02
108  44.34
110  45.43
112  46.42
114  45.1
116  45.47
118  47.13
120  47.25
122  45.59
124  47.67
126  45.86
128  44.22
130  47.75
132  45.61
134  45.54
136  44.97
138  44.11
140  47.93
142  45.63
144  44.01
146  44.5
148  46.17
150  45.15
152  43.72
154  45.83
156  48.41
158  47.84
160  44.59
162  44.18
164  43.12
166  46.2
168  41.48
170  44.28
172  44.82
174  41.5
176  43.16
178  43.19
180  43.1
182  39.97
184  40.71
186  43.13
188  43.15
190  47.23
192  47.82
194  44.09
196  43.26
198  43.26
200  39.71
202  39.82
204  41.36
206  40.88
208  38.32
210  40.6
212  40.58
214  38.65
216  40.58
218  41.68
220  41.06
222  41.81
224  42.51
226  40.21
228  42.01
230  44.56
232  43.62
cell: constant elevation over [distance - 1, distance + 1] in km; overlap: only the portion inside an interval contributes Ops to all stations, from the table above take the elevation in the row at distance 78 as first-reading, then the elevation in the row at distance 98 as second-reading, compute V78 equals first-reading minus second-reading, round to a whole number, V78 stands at -6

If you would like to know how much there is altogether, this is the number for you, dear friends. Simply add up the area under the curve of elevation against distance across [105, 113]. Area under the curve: 362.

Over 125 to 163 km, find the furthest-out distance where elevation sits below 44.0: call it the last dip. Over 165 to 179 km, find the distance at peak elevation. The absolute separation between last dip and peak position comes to 14 km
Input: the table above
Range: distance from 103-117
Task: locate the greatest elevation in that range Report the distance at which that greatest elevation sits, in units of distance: 104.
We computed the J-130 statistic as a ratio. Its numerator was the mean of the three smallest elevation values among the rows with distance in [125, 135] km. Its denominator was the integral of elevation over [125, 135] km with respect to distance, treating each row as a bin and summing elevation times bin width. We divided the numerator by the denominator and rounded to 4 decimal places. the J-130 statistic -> 0.0985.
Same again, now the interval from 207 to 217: 0.0986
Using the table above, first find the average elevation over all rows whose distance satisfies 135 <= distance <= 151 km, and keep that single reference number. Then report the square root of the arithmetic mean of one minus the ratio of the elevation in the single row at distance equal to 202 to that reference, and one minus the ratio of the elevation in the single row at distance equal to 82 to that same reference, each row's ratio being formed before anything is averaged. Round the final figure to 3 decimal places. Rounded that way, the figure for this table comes 0.215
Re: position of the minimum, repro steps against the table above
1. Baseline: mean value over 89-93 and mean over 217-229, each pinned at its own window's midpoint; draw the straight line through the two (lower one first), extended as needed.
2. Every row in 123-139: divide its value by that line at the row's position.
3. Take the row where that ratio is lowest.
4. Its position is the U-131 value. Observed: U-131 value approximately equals 128 km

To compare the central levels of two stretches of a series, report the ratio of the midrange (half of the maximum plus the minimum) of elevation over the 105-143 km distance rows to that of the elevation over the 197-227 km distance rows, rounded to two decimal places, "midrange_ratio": 1.13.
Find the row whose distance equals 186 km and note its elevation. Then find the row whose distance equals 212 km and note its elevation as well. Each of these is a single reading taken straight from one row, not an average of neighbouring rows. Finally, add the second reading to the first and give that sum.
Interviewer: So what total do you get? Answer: 83.7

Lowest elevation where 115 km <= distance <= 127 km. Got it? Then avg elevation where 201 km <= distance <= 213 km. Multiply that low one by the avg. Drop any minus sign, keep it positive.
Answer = 1831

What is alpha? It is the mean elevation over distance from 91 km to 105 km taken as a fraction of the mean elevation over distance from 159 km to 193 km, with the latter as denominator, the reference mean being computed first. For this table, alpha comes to 1.05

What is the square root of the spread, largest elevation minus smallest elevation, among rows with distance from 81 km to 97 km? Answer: 2.00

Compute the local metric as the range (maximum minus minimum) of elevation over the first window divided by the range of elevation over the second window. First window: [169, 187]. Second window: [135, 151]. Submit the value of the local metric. 1.2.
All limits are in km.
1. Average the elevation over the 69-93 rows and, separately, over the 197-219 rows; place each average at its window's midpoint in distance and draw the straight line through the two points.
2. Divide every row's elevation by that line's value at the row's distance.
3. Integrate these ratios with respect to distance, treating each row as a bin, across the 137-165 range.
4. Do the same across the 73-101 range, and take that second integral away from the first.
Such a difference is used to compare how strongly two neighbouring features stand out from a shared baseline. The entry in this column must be 1.9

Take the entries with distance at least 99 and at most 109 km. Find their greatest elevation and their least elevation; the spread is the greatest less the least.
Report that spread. 3.09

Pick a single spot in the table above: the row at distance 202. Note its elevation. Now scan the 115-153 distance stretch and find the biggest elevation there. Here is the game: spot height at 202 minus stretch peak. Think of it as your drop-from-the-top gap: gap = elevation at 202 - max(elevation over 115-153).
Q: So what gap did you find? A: -8.1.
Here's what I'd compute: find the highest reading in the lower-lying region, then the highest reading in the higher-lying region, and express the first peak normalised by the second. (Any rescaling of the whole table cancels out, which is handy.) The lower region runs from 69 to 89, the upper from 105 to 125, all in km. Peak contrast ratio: 0.98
